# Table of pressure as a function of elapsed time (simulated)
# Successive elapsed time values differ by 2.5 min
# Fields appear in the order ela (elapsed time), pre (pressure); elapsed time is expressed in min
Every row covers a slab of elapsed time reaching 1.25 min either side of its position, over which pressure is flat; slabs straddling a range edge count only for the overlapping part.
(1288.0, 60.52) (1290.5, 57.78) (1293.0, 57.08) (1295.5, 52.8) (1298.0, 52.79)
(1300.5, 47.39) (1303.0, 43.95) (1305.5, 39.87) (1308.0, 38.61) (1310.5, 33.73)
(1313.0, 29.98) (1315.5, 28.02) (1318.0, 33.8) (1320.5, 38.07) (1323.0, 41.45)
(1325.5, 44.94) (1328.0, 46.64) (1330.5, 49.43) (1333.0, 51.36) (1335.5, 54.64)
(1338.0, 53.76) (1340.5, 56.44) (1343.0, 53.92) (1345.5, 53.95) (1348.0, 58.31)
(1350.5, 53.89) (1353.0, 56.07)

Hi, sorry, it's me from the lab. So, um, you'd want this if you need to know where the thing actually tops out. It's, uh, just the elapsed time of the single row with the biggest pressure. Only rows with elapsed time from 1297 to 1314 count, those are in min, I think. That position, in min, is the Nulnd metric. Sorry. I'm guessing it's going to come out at 1298.0 min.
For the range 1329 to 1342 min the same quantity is 1340.5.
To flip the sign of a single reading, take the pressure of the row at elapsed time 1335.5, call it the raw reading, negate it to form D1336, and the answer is -54.6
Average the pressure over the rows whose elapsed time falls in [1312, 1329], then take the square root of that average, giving 6.13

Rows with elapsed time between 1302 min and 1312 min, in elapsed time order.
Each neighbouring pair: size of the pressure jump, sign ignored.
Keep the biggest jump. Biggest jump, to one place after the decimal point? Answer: 4.9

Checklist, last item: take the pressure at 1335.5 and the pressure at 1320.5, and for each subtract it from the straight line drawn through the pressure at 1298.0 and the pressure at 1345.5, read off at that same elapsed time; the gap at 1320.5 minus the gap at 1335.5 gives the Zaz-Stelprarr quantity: 16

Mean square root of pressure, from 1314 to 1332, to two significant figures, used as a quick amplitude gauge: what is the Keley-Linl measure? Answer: 6.3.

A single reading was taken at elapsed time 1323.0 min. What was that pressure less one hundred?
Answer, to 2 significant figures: -59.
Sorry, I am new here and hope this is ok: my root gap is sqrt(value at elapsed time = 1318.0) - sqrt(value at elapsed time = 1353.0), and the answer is -1.7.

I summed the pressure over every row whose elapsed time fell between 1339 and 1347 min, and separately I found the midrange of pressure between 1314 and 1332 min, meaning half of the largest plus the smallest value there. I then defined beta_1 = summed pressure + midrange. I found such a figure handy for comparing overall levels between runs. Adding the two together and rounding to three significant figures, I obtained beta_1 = 203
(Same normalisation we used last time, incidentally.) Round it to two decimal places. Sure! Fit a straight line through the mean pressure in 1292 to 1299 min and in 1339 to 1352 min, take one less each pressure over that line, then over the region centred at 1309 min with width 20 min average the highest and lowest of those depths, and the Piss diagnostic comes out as 0.31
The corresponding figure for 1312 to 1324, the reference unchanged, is 0.37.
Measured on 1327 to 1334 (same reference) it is 0.11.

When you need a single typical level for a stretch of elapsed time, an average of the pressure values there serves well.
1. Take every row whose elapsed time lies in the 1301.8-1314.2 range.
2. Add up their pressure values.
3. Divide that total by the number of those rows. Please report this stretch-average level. 37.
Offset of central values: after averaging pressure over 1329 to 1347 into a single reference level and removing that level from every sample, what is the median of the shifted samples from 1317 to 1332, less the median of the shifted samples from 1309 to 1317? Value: 13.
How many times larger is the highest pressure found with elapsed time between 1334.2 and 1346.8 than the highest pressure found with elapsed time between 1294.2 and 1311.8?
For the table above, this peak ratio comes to 1.07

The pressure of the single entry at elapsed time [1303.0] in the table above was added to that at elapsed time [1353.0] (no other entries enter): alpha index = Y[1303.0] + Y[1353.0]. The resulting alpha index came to 100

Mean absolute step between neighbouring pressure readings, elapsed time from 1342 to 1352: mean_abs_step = 2.9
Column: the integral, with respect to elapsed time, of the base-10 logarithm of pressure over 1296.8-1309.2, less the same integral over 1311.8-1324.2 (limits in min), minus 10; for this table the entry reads -8.6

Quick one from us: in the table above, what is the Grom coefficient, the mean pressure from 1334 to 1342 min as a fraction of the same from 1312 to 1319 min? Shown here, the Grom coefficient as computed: 1.8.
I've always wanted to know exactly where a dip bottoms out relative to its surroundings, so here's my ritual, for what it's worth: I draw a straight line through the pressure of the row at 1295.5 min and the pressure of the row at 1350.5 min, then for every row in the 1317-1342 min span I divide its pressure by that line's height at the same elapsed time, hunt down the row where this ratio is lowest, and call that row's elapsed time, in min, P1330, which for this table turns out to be 1318.0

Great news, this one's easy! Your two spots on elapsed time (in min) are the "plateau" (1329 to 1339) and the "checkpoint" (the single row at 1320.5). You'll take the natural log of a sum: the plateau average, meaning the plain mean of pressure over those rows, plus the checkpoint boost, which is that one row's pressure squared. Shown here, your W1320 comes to 7.3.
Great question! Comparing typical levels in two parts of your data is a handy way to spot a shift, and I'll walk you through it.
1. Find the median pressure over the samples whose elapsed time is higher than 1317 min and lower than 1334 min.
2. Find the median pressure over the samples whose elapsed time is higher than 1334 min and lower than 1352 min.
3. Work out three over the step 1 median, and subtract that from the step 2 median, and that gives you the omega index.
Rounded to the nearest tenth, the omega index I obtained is 53.9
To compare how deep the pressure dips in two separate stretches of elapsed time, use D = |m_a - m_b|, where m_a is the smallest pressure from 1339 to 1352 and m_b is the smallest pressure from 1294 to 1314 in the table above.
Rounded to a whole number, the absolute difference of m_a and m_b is 24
